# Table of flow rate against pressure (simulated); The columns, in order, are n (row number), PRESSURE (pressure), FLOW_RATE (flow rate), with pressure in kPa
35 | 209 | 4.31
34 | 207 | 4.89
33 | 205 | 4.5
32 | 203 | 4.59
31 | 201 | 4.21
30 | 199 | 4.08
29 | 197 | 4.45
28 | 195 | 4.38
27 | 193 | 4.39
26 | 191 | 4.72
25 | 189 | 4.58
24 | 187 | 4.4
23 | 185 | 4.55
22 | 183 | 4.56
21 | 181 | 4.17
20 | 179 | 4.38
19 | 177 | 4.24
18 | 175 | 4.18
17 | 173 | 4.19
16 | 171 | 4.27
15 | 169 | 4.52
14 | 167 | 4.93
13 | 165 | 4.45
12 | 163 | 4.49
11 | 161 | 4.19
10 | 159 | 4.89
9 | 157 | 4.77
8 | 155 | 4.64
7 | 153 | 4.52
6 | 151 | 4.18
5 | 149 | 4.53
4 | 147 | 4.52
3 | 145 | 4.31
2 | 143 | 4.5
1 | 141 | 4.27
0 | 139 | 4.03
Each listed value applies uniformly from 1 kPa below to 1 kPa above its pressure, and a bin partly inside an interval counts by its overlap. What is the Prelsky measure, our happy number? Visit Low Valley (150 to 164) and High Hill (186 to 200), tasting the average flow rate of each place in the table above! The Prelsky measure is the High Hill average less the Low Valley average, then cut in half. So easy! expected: -0.05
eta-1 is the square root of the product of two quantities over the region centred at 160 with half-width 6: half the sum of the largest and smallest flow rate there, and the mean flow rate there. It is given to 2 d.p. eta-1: 4.56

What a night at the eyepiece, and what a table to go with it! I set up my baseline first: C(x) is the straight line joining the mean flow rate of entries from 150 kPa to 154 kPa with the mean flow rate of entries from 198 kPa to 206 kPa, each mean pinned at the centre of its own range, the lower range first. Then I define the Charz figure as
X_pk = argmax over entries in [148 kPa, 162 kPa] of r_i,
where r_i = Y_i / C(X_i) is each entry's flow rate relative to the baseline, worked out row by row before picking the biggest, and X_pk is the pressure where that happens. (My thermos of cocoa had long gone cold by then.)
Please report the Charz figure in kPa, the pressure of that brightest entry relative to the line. 159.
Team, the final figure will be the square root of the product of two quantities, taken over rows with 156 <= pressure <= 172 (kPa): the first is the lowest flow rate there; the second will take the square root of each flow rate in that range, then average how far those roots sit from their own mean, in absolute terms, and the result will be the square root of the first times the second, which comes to 0.47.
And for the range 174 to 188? 0.37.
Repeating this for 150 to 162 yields 0.48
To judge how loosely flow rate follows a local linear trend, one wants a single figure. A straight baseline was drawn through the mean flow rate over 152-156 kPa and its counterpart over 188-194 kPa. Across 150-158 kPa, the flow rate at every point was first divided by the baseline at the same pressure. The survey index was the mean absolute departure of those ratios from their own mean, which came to 0.039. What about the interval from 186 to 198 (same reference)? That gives 0.024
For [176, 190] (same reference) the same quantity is 0.029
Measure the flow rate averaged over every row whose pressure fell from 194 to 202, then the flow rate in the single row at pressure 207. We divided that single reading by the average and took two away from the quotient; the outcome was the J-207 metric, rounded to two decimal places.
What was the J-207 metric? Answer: -0.86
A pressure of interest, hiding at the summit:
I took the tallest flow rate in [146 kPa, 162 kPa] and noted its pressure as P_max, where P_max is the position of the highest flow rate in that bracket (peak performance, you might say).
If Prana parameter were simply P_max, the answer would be 159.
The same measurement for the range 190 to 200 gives 191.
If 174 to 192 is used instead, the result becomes 191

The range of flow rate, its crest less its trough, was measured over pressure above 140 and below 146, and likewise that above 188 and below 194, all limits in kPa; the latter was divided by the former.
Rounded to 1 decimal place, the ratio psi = 1.4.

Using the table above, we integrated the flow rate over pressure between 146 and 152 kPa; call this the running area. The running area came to 26.5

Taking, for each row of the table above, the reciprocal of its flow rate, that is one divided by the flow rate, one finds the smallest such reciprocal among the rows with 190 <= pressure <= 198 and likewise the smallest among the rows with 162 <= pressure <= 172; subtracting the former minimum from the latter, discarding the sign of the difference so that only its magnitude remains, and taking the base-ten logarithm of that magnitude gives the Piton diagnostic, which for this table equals -2.04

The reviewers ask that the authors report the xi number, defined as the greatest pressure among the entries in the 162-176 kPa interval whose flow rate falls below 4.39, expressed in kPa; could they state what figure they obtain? 175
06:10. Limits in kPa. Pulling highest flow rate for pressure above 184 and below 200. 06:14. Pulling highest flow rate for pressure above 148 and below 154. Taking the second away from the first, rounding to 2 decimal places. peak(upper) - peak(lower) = 0.19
